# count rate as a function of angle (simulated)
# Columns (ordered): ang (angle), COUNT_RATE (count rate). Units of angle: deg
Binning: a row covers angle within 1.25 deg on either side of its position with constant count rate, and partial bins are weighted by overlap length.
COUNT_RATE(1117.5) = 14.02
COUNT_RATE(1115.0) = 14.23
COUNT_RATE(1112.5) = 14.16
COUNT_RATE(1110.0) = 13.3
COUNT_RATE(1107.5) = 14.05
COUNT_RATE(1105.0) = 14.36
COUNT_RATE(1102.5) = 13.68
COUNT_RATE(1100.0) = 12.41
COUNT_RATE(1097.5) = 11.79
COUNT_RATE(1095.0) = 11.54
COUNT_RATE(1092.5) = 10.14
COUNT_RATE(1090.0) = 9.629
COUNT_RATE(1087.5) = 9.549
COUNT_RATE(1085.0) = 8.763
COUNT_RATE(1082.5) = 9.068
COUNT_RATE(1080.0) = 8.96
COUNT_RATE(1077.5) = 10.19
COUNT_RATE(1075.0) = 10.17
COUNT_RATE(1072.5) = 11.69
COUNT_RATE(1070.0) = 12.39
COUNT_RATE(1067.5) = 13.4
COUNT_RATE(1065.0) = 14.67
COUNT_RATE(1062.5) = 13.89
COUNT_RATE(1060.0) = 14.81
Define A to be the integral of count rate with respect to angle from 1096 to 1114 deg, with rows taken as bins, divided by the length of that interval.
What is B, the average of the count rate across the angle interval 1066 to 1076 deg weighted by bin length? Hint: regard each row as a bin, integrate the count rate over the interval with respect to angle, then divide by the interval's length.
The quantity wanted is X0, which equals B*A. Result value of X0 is 161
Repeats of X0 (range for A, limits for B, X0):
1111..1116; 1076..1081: 136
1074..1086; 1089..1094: 94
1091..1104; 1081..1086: 106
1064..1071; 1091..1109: 169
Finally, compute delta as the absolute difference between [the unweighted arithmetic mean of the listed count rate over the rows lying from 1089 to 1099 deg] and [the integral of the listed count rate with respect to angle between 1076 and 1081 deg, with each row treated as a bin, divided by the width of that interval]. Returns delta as 1.1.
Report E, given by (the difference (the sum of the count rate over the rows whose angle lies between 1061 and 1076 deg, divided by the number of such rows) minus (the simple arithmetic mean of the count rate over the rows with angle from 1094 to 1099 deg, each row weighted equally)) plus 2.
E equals 3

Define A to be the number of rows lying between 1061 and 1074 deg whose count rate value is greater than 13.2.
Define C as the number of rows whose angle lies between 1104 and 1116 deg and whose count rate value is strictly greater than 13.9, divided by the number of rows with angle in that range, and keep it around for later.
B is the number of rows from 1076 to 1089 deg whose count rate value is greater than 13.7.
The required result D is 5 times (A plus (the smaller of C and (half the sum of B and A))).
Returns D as 19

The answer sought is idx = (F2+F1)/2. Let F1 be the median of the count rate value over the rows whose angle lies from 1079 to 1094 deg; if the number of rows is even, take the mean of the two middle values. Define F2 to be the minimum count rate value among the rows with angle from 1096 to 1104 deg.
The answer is 10.5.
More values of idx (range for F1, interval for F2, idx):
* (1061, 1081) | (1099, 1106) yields 12.2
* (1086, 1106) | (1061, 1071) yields 12.0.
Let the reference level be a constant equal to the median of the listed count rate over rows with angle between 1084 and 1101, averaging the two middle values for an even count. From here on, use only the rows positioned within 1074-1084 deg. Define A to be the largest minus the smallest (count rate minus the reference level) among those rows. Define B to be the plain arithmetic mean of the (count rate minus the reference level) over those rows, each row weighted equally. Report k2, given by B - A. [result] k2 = -1.8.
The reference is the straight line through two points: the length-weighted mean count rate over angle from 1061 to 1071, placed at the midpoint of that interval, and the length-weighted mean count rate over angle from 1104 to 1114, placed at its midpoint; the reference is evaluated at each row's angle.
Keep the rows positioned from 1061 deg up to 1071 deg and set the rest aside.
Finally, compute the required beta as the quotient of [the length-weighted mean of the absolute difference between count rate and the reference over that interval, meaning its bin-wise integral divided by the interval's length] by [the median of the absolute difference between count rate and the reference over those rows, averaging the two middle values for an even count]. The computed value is 1.09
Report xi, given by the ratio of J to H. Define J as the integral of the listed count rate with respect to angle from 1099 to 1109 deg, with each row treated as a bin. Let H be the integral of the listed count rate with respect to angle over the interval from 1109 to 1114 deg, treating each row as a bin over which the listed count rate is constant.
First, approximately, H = 69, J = 136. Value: 2.0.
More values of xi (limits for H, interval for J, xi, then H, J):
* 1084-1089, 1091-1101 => 2.5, 46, 114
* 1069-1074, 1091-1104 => 2.6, 60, 155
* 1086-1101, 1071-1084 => 0.8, 162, 130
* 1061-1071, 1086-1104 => 1.5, 136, 203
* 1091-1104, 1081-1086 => 0.3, 155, 45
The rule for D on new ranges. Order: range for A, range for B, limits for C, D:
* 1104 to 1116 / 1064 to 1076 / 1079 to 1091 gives 25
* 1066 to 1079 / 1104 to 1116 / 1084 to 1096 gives 5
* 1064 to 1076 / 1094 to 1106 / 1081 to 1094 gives 10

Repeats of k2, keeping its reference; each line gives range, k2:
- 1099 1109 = 1.5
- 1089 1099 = -1.5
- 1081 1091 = -1.8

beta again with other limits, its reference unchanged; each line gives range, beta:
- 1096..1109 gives 2.10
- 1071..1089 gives 0.93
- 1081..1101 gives 0.89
